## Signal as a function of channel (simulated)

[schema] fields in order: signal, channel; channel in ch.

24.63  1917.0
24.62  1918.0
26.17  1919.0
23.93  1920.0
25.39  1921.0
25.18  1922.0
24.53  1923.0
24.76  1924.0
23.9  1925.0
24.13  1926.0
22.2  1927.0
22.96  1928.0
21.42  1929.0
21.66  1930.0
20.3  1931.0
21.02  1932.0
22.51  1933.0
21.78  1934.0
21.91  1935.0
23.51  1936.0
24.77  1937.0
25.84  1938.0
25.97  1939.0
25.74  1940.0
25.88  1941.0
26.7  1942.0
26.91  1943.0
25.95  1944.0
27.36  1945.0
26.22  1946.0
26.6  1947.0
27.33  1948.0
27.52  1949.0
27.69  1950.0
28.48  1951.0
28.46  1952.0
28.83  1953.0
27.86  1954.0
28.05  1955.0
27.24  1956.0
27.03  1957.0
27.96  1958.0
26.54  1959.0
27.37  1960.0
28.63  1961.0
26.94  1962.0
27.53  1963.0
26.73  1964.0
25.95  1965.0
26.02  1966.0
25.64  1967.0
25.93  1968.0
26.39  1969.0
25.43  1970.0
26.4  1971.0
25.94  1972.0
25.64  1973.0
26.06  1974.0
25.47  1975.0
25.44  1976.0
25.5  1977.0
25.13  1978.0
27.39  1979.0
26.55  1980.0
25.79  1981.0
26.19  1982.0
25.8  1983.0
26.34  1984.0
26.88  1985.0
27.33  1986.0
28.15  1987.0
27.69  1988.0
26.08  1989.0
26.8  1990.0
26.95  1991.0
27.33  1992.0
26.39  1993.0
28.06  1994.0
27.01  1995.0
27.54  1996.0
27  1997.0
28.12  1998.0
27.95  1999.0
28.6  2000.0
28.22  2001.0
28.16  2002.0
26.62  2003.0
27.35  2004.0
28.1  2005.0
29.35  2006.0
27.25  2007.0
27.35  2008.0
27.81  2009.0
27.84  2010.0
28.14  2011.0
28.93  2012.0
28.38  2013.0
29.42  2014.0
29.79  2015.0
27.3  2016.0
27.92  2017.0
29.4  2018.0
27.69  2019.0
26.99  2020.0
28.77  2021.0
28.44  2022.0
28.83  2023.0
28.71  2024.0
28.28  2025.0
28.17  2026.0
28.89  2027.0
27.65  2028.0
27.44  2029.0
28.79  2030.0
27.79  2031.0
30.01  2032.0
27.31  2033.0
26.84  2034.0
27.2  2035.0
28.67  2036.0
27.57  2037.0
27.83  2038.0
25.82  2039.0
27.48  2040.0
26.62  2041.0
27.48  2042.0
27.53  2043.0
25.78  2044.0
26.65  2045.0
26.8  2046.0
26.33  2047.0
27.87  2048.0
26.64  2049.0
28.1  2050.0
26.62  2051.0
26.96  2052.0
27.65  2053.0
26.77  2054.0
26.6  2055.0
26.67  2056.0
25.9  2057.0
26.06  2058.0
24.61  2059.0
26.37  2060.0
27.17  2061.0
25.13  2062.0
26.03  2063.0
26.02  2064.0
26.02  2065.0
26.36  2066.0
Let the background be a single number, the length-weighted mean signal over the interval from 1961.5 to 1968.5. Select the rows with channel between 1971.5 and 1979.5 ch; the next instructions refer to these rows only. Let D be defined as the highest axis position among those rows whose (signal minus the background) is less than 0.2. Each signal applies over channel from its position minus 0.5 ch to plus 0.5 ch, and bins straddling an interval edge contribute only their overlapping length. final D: 1978.0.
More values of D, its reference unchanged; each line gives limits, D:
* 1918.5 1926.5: 1926.0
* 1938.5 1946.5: 1946.0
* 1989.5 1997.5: 1993.0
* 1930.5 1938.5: 1938.0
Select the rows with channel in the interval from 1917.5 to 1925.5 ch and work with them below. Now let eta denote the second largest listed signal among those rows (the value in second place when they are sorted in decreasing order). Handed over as 25.39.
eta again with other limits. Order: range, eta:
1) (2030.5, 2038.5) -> 28.67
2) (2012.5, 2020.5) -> 29.42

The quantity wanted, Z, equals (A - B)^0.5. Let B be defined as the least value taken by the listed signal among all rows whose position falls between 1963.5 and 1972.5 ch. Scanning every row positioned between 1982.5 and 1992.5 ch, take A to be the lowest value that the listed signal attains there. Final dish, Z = 0.6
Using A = 25.8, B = 25.43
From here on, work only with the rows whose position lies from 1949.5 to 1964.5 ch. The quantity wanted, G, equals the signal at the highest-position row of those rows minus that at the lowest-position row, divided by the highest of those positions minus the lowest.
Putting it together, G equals -0.07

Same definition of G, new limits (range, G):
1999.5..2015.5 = 0.08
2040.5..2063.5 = -0.03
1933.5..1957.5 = 0.23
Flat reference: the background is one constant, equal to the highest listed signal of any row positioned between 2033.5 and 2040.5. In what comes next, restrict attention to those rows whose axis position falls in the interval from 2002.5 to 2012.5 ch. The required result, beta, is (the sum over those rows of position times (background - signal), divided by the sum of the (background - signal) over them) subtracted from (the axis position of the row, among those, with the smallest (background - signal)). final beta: -0.2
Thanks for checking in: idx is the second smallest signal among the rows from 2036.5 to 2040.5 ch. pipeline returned 27.48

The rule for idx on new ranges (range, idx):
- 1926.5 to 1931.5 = 21.42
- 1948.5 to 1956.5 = 27.52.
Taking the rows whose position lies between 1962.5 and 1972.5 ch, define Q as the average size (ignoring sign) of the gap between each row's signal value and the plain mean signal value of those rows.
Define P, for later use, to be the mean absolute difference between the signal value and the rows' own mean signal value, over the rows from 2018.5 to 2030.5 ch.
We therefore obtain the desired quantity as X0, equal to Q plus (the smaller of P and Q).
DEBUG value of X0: 0.91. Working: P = 0.53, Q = 0.45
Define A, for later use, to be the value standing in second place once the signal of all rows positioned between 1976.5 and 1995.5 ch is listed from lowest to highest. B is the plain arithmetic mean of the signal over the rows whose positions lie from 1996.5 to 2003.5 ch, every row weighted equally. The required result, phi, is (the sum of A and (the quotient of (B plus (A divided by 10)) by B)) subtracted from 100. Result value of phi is 73.4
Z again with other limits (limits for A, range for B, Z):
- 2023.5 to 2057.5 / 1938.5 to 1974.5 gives 0.6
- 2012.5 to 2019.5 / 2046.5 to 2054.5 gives 1.0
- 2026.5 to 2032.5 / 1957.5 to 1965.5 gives 1.2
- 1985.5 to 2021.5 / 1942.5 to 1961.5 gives 0.4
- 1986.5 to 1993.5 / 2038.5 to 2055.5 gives 0.5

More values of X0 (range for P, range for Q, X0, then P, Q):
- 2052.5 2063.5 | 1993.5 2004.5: 1.07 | 0.66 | 0.54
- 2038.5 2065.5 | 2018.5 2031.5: 1.04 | 0.62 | 0.52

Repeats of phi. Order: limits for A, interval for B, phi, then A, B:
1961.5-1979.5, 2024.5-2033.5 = 73.5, 25.43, 28.3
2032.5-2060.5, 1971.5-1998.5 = 73.1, 25.78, 26.6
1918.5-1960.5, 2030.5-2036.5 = 77.9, 21.02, 28.0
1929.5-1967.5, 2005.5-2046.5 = 77.9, 21.02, 27.9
